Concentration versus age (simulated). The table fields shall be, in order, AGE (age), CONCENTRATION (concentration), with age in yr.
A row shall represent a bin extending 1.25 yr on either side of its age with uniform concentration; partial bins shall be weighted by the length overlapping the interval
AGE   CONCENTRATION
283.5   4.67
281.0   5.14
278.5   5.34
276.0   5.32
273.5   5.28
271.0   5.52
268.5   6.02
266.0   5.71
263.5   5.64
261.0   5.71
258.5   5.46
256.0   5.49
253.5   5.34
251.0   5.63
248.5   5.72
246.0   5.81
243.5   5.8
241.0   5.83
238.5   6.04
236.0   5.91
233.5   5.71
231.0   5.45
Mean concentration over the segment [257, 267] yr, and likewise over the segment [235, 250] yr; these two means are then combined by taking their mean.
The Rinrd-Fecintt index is 5.74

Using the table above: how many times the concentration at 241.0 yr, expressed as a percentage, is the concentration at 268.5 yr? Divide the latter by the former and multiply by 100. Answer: 103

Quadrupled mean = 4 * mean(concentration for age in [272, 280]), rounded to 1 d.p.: 21.3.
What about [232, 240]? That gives 23.5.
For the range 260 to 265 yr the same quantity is 22.7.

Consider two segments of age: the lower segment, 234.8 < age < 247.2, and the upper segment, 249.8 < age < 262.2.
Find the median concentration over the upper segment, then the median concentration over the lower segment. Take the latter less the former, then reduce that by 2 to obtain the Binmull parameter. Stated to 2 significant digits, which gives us -1.7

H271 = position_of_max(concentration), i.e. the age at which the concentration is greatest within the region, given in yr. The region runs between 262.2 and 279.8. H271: 268.5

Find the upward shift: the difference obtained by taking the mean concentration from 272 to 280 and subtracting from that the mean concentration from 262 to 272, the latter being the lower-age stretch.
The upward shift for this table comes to -0.41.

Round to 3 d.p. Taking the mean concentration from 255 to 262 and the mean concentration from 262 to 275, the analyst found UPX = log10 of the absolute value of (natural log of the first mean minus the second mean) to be 0.593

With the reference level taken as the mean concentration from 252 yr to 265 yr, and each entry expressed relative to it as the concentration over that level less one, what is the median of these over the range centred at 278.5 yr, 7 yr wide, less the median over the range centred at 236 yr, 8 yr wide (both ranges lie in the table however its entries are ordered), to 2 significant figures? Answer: -0.11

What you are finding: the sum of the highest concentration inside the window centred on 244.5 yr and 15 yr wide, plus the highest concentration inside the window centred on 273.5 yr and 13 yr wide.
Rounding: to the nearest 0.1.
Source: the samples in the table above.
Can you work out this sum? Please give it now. 12.1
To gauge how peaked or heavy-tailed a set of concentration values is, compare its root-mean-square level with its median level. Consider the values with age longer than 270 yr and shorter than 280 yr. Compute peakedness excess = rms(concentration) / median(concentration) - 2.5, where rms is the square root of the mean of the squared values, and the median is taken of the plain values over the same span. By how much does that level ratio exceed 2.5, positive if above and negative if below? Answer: -1.49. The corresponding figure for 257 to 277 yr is -1.50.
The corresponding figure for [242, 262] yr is -1.51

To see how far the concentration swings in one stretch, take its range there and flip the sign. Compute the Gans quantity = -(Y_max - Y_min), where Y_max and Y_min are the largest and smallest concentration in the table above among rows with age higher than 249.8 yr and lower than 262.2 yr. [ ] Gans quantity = -0.37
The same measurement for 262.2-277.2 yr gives -0.74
